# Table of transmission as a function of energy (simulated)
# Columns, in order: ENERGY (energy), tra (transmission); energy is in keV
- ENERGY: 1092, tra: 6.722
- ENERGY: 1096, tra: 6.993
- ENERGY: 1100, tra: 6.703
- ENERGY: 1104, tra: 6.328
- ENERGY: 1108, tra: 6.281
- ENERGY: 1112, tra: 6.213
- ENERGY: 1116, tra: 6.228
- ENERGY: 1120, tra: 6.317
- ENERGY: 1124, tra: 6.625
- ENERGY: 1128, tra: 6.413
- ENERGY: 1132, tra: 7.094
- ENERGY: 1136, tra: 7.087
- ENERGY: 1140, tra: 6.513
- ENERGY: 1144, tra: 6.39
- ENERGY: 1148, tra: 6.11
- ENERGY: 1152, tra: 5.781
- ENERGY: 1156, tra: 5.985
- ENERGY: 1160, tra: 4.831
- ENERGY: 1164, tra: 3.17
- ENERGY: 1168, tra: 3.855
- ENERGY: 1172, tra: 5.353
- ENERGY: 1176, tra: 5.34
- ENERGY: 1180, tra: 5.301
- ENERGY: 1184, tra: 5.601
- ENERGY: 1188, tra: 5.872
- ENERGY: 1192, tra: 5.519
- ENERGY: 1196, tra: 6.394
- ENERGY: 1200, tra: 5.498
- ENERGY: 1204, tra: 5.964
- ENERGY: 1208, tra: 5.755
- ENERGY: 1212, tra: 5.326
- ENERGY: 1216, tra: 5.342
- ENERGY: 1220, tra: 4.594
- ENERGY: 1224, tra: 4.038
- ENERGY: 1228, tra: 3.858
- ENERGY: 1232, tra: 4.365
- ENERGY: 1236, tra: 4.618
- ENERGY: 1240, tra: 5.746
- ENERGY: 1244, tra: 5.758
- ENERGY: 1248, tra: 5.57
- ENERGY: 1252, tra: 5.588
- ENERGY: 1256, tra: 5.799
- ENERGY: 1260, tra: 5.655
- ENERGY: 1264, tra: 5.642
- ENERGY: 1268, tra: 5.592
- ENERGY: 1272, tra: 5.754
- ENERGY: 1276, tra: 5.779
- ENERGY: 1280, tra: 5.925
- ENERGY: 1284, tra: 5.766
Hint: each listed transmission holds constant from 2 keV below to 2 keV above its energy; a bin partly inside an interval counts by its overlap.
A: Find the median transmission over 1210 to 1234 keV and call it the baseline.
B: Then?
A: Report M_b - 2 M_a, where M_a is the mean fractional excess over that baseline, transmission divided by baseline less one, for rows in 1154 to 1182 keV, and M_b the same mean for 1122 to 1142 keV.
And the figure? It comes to 0.35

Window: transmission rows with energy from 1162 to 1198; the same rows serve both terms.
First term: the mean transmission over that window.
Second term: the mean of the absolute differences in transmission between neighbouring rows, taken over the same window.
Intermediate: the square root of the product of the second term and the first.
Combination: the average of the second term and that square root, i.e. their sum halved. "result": 1.1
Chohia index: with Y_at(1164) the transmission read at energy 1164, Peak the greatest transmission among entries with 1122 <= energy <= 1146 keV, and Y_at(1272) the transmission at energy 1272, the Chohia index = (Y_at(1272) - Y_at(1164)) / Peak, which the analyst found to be 0.36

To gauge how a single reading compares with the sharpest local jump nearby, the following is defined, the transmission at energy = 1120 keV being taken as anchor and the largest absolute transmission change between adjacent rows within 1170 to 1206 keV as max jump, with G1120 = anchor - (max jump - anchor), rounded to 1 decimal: 11.7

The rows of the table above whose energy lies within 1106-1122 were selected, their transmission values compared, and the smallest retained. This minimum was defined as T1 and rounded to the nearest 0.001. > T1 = 6.213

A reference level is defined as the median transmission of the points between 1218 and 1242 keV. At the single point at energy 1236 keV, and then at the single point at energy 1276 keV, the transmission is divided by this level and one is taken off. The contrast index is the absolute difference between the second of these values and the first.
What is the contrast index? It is 0.26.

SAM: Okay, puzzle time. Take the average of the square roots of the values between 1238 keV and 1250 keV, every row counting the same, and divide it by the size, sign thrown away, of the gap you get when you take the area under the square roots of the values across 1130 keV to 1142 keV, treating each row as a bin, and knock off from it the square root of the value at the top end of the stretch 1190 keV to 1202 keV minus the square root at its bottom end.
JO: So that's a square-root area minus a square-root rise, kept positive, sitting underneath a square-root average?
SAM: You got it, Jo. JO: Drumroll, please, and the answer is 0.0757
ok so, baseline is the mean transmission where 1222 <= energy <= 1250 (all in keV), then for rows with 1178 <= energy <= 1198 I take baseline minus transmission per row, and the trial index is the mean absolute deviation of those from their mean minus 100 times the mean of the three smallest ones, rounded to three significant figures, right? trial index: 111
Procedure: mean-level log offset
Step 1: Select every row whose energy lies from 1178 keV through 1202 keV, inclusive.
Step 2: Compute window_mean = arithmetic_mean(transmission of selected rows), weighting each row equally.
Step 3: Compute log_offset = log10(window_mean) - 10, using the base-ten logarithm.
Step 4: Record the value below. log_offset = -9.24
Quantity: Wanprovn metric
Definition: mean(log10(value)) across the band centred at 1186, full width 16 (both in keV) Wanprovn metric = 0.75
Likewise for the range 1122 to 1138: 0.83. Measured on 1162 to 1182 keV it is 0.65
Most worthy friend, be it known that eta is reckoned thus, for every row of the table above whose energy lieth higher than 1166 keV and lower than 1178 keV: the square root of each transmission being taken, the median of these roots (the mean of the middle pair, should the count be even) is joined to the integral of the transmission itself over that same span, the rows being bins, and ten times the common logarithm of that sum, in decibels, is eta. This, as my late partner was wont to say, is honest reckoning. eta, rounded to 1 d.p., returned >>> 17.8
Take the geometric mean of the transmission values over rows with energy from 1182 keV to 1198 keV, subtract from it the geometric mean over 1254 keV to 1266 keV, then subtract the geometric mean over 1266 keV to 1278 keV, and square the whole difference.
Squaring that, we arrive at 31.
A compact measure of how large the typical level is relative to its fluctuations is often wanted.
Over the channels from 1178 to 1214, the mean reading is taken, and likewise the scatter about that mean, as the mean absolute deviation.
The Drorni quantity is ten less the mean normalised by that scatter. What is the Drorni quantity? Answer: -11.1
